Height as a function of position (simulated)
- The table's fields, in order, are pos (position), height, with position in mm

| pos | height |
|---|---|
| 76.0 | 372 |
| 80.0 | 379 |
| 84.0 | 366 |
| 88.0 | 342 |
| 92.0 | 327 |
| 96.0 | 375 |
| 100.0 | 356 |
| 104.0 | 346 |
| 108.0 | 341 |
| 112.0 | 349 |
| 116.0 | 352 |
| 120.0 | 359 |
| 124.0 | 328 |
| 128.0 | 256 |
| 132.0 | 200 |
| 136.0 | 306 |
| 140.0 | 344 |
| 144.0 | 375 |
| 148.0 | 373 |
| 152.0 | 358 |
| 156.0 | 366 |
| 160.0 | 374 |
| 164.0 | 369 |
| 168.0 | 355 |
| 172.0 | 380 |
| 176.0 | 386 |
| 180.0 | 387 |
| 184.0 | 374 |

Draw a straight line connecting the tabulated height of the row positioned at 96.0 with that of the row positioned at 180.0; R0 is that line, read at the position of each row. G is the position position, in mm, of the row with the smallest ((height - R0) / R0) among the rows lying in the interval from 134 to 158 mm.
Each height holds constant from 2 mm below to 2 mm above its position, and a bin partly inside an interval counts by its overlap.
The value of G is 136.0 mm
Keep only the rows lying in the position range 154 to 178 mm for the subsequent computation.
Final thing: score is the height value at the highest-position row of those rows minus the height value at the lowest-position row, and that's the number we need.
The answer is 20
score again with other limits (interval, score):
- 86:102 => 14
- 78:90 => -37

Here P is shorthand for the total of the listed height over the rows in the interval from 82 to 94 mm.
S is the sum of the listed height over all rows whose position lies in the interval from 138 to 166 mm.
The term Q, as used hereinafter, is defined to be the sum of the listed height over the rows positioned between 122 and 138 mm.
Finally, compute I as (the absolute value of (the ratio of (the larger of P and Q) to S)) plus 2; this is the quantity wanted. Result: 2.4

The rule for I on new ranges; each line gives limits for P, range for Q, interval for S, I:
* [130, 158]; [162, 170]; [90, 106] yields 3.7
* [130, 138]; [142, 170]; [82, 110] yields 3.0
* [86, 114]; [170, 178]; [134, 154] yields 3.4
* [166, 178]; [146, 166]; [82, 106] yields 2.9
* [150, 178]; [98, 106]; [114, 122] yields 5.6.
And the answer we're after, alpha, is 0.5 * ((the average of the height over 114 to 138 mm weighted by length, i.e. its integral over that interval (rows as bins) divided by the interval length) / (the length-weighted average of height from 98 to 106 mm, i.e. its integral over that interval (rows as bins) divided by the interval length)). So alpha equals 0.43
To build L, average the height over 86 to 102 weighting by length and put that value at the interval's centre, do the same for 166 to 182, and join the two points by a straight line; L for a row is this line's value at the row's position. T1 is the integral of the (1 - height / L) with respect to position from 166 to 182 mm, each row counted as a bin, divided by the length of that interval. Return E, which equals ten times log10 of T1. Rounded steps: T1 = 0.000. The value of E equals -40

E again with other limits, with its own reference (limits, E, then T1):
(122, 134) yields -6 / 0.277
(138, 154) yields -19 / 0.014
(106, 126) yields -15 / 0.032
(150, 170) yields -17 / 0.021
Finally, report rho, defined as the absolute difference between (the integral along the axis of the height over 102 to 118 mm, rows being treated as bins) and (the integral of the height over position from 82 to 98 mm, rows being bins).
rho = 88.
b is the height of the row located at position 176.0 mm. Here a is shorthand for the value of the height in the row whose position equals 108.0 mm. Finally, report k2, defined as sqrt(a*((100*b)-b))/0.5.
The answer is 7220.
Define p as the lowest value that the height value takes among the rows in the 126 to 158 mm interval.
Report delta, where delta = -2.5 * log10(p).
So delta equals -5.75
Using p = 200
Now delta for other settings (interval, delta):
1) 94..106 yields -6.35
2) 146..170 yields -6.38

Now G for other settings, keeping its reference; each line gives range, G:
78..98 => 92.0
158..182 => 168.0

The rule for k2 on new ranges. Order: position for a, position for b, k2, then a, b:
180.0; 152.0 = 7407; 387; 358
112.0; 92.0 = 6723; 349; 327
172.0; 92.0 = 7015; 380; 327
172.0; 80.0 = 7552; 380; 379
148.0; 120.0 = 7282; 373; 359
